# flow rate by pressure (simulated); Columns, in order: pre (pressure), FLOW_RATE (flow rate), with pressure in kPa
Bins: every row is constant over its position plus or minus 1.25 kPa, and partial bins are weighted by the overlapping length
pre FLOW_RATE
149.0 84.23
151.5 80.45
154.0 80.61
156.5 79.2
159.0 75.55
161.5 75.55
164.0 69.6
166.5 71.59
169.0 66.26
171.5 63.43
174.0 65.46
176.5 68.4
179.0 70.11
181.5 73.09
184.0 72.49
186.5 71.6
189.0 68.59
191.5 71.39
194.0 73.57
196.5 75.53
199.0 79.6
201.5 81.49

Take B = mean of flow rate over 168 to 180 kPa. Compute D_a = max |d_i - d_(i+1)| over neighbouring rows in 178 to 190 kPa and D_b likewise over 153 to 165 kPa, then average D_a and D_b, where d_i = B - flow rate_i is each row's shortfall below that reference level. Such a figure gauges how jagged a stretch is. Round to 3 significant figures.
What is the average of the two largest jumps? 4.48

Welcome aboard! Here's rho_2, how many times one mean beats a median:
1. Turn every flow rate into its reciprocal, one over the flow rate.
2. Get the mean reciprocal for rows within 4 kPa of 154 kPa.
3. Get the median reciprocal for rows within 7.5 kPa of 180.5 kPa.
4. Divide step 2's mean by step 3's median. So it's 0.88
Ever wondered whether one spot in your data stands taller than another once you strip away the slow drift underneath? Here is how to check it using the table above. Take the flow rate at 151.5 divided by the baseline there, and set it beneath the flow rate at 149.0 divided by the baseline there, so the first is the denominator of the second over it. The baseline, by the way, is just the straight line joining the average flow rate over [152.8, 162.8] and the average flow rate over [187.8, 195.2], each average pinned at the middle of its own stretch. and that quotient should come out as 1.04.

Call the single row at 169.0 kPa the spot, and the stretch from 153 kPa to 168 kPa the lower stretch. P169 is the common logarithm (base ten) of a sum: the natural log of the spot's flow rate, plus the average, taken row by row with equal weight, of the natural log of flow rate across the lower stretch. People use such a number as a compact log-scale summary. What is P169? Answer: 0.930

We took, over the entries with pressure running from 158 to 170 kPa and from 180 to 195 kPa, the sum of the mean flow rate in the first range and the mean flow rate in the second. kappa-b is 143.5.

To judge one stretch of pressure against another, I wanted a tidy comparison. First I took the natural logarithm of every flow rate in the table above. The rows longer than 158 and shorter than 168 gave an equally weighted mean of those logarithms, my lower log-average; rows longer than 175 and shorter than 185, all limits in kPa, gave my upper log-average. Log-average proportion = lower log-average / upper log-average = 1.01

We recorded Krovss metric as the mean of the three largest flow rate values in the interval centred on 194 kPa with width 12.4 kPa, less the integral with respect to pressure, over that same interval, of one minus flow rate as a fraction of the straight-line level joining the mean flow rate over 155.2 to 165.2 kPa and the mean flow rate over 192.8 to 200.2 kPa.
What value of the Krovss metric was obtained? 76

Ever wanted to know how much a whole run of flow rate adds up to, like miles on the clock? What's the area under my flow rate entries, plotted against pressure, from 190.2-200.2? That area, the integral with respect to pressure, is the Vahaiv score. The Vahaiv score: 750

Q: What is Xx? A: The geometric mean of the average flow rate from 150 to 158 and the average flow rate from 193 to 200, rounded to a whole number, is 78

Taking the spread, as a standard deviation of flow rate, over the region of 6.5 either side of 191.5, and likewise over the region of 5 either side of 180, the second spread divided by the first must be 0.8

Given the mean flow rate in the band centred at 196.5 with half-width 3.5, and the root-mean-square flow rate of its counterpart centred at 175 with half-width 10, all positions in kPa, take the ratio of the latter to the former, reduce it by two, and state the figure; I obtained -1.10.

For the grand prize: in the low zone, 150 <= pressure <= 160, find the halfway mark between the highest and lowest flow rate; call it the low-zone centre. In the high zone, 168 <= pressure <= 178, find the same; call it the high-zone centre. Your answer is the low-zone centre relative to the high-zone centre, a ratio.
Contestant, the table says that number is 1.18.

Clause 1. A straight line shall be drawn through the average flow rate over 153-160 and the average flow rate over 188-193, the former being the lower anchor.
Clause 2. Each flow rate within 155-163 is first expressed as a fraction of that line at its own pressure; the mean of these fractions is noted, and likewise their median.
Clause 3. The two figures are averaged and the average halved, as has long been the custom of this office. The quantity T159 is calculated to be 0.49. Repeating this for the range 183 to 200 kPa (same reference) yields 0.52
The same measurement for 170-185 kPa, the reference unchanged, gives 0.47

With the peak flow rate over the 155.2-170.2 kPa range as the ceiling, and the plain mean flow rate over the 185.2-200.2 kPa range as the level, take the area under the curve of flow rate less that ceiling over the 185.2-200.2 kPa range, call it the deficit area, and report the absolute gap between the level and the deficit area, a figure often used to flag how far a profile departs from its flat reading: 161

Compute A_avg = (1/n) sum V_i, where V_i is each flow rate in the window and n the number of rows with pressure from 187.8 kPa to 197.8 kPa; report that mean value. 72.3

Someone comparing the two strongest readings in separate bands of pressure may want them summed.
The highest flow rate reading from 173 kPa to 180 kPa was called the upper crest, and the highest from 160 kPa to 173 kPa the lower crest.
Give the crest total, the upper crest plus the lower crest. 146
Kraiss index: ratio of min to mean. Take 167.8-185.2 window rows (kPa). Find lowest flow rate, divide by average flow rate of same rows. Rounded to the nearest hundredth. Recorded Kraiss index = 0.93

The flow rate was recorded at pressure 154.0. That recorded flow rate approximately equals 80.61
